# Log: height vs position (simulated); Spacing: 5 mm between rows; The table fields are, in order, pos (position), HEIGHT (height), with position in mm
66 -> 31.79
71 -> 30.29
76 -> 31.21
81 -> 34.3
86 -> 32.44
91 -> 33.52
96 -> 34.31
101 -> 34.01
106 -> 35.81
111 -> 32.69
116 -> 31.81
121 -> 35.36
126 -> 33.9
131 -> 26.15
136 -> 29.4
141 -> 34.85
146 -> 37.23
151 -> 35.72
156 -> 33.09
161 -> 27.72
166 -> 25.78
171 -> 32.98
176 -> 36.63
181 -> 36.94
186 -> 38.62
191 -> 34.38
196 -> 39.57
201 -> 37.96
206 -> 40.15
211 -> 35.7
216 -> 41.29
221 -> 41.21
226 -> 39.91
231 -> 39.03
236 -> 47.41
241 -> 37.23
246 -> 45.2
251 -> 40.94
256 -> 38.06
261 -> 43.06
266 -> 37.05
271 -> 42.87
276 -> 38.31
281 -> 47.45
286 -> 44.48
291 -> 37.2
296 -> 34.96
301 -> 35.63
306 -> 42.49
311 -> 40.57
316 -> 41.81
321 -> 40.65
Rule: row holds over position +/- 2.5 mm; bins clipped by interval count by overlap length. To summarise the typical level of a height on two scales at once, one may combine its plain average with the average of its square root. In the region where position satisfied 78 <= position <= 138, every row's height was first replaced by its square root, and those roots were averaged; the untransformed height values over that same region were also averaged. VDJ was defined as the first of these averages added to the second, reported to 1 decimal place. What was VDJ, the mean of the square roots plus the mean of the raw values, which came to 38.5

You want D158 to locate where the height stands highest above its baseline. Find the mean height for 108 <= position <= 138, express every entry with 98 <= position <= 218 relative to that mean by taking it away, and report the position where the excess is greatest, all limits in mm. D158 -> 216 mm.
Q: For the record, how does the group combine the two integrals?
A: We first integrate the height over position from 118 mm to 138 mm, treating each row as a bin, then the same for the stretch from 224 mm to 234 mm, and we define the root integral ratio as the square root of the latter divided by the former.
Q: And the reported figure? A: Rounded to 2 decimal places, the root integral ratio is 0.80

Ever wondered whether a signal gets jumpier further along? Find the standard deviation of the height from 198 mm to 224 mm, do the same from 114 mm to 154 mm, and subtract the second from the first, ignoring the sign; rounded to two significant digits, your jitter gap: 1.3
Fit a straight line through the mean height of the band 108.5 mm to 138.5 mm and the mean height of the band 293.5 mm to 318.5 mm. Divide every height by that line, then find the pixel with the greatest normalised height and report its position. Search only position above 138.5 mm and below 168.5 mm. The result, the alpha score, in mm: 146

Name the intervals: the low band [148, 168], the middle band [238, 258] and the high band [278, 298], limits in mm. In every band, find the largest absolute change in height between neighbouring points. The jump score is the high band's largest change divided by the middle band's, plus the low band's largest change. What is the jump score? 6.3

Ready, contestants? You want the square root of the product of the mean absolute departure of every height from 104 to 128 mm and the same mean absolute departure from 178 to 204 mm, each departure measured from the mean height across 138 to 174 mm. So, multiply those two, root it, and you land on 2.9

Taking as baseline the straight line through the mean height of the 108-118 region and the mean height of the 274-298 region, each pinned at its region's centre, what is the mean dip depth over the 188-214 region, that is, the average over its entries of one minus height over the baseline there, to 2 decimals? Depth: -0.03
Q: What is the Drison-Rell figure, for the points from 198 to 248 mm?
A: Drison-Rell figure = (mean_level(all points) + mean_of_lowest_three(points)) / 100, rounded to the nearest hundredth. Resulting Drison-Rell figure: 0.77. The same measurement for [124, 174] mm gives 0.58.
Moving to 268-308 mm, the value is 0.76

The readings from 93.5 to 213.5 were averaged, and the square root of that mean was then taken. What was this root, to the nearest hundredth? 5.85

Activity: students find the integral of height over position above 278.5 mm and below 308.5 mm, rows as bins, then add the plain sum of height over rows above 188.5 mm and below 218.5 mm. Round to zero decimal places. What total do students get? 1440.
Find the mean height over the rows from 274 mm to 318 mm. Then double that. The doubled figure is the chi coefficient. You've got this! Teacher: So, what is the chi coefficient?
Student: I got 81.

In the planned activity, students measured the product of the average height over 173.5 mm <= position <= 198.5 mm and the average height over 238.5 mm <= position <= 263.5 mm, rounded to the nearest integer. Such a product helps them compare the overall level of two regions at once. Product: 1523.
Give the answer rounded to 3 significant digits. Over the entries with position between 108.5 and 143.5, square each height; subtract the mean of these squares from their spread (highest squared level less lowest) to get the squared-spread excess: -468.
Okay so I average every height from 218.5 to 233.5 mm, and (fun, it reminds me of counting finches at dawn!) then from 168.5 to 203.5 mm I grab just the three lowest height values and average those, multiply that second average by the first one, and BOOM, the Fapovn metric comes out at 1388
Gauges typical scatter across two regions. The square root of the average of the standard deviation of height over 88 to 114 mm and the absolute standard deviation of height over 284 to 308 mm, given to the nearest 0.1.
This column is 1.6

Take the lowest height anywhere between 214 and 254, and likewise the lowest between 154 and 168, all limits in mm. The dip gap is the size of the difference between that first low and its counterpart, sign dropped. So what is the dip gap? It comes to 11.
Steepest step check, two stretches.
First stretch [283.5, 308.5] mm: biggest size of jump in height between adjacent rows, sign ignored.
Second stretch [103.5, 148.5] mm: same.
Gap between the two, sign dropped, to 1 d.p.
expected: 0.5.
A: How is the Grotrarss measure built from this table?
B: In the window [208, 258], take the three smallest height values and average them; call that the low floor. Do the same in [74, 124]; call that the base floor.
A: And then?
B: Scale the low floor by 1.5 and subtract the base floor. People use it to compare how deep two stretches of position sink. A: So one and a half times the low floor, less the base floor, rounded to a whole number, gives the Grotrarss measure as 24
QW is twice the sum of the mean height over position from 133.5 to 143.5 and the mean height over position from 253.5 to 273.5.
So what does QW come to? 145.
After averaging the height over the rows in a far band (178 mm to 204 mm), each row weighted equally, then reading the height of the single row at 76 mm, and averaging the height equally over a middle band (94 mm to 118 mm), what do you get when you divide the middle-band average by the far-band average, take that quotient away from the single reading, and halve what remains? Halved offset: 15.2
